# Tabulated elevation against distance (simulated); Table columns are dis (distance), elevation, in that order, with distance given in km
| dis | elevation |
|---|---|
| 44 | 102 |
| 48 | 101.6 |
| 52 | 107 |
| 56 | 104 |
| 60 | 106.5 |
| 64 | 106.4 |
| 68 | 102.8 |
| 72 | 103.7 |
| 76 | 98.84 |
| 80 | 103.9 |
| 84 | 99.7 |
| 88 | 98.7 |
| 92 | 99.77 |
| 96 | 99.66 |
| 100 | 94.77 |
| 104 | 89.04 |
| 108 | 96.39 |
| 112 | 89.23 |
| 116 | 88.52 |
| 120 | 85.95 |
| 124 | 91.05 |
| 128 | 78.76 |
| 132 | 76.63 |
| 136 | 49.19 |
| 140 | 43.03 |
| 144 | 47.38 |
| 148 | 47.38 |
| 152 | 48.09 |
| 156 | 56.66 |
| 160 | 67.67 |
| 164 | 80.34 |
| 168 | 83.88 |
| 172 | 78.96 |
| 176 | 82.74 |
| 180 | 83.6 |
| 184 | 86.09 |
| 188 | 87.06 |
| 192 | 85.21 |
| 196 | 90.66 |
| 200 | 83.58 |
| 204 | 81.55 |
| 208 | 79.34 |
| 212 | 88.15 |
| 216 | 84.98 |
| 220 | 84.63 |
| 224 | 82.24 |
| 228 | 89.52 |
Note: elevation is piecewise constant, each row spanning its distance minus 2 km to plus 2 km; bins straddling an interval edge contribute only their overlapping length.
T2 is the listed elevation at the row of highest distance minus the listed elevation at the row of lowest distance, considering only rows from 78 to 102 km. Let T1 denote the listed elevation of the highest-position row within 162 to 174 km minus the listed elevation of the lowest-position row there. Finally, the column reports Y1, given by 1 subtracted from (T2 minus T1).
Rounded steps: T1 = -1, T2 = -9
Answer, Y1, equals -9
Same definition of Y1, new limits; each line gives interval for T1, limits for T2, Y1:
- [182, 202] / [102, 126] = 4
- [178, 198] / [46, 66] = -3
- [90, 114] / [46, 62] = 14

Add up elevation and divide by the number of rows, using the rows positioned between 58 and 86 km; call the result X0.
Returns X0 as 103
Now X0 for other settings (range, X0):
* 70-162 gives 81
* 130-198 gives 70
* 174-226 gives 85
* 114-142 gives 73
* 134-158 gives 49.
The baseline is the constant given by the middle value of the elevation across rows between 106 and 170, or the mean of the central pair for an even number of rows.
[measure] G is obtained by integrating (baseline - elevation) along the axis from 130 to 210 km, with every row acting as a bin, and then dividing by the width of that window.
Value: 6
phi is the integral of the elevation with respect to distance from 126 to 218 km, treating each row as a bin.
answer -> 6764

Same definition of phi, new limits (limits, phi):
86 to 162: 5791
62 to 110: 4775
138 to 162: 1241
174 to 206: 2722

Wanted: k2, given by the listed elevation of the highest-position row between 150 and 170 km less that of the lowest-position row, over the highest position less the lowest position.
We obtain 2.24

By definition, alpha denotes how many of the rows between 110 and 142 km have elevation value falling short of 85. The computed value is 4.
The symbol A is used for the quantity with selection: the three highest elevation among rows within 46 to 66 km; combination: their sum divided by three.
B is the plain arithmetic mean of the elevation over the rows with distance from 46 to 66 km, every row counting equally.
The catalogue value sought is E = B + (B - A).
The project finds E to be 104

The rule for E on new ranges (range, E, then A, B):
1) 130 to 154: 46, 58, 52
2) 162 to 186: 81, 85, 83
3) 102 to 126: 88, 92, 90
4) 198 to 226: 81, 86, 83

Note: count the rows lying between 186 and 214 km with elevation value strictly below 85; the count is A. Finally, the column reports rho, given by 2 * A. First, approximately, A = 3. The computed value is 6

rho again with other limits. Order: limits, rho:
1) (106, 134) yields 4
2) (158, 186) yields 12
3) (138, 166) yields 14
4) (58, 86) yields 0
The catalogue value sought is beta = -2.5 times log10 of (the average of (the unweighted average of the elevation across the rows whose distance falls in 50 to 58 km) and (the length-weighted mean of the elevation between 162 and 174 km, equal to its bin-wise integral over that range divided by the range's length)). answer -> -4.92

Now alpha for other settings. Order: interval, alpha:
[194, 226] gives 6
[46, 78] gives 0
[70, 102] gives 0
